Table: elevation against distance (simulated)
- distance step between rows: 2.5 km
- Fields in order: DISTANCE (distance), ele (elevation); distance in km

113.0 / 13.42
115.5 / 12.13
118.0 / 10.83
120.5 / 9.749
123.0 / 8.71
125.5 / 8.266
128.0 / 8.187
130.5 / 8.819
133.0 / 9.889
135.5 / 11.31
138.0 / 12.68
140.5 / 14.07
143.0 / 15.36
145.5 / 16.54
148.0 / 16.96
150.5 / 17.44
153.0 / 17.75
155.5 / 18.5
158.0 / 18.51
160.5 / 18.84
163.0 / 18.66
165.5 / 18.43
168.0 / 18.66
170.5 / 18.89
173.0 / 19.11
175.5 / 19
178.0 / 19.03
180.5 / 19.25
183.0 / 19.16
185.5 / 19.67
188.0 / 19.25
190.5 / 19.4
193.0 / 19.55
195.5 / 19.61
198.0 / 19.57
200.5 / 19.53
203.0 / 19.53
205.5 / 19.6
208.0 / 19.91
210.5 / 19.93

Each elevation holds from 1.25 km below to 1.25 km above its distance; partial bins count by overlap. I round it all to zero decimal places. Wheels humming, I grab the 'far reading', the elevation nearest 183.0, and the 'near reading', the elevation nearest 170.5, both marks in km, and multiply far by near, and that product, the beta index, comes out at 362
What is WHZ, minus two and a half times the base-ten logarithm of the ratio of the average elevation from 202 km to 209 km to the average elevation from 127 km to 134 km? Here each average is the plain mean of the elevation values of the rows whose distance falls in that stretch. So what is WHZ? -0.85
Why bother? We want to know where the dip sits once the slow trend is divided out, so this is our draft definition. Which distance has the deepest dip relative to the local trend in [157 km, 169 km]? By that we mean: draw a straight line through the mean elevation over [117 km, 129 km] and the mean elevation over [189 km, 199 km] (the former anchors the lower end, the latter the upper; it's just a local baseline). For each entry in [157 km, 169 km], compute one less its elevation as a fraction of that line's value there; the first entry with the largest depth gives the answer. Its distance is 168.0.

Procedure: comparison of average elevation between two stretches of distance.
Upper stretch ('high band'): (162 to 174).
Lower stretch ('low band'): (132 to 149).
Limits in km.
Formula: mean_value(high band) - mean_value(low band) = 5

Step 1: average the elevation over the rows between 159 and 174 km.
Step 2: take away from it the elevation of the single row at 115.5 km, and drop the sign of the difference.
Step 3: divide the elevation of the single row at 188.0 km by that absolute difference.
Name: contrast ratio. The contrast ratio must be 2.9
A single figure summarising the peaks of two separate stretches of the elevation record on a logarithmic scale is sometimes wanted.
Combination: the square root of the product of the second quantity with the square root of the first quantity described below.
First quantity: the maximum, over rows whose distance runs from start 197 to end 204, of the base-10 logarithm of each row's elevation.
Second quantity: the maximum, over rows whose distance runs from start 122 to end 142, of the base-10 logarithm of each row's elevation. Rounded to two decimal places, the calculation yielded 1.14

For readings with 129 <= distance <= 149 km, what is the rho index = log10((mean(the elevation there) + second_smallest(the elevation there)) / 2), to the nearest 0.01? 1.06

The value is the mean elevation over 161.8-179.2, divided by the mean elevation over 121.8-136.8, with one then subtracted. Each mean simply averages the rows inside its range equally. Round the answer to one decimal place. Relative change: 1.0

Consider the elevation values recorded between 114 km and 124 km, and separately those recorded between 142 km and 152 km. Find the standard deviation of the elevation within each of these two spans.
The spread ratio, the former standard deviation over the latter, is 1.6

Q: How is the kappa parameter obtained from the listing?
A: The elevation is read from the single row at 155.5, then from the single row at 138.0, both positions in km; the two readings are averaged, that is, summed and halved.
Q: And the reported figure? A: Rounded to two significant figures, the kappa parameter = 16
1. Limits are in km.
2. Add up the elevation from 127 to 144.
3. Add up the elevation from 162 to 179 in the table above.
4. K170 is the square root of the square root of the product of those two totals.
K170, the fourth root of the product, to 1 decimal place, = 10.1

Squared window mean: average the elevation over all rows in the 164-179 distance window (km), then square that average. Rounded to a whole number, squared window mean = 355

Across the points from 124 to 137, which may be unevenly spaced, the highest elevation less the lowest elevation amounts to 3.1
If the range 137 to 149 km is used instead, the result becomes 4.3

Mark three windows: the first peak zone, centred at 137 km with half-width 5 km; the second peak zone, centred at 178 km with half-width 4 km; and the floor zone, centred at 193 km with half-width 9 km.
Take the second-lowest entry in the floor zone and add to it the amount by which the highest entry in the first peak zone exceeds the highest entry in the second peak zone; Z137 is 14.2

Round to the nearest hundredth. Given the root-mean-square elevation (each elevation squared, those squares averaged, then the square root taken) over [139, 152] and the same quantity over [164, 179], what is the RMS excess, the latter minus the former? 2.73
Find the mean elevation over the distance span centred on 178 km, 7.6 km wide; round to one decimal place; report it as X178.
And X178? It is 19.1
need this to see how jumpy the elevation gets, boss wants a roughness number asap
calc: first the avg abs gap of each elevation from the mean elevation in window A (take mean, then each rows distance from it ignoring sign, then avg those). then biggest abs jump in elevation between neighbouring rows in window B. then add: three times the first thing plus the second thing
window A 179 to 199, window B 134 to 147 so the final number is 1.9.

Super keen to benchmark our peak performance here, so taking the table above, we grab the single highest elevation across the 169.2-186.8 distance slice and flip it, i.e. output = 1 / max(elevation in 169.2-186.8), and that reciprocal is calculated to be 0.0508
